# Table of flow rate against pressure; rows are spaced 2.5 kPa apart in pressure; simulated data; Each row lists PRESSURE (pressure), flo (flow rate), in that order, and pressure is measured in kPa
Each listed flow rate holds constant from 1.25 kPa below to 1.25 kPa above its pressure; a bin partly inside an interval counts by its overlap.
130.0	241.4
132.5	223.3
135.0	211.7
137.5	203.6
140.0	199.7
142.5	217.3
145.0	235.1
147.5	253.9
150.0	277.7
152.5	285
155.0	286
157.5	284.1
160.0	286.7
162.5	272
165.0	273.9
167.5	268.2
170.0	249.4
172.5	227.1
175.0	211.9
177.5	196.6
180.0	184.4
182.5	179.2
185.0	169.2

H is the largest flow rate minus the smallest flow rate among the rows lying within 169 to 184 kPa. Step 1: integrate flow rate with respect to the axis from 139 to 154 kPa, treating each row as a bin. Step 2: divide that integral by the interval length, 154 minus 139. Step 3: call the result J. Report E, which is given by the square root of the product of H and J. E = 131.5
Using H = 70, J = 246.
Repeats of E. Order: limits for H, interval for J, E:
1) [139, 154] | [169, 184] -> 132.8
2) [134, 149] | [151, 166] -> 123.5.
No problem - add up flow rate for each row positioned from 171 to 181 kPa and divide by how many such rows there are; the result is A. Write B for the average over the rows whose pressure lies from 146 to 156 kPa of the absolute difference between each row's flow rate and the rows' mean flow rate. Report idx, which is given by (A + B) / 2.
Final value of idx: 108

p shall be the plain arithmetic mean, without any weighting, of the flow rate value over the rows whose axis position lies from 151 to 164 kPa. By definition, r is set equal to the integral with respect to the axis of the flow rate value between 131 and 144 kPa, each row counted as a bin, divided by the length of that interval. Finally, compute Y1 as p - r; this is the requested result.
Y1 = 71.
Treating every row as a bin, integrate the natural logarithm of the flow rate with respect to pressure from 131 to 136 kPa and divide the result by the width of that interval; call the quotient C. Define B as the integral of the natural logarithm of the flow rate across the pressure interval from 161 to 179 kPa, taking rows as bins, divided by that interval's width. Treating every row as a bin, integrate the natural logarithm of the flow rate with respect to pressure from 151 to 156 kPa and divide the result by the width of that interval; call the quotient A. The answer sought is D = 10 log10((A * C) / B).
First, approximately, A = 5.7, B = 5.48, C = 5.39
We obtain 7.45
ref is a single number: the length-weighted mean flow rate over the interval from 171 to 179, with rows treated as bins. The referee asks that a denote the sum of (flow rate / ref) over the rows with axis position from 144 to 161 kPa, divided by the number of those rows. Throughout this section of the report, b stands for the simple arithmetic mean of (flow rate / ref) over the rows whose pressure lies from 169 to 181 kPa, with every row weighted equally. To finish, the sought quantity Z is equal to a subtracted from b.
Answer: -0.3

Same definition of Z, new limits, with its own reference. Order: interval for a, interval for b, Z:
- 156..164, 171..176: -0.3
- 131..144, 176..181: -0.1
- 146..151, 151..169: 0.1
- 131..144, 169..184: 0.0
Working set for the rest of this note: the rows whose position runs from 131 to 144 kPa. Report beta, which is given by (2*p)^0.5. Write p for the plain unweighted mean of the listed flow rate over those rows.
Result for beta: 20.5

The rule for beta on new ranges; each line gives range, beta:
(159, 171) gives 23.2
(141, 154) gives 22.5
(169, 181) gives 20.7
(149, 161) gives 23.8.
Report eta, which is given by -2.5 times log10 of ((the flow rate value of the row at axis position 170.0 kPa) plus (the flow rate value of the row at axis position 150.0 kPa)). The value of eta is -6.80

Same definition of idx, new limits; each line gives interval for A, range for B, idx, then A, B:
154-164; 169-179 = 150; 282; 17.0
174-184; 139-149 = 106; 193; 18.0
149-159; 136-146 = 148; 283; 12.3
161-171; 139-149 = 142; 266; 18.0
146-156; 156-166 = 141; 276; 6.2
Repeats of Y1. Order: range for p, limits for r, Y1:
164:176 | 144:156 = -22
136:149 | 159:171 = -48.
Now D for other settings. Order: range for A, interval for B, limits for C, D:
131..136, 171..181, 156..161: 7.57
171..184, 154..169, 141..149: 7.11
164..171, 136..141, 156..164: 7.72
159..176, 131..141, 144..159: 7.63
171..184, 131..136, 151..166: 7.44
